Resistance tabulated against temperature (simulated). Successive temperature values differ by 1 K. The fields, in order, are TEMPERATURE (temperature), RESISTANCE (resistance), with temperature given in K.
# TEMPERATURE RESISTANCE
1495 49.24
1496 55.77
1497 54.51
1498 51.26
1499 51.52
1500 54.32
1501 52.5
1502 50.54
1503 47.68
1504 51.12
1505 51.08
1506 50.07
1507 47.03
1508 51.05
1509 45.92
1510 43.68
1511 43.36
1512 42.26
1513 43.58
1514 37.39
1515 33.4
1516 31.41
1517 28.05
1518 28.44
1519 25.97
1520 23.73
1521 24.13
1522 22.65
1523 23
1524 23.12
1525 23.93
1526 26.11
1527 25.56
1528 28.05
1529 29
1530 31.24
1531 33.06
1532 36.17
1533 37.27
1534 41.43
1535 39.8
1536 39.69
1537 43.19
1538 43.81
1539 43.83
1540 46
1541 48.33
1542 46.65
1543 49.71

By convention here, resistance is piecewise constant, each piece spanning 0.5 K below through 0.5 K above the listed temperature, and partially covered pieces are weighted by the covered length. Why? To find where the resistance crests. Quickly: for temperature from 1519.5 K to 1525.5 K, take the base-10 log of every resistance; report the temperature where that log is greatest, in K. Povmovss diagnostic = 1521 K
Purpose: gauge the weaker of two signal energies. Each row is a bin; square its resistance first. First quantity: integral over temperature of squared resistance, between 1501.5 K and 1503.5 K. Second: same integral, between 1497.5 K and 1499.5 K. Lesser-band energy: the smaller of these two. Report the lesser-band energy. 4828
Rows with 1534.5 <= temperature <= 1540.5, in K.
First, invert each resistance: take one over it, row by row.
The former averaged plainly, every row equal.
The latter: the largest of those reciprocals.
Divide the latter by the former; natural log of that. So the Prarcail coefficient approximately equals 0.071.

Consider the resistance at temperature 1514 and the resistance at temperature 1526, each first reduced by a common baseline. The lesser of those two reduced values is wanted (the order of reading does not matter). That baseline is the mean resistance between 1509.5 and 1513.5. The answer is -17.1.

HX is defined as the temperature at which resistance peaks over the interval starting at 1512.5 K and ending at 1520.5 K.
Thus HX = 1513 K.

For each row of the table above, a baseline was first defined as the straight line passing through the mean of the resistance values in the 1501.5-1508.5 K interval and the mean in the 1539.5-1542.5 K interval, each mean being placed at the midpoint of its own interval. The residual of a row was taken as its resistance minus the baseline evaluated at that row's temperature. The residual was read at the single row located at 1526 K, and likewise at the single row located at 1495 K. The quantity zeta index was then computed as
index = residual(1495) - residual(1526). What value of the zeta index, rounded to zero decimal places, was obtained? 21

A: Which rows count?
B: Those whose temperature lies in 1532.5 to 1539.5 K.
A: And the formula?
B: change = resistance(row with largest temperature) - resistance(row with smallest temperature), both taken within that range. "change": 6.6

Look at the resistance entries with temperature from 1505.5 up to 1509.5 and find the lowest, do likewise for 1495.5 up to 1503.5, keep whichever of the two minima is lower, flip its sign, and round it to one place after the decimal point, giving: -45.9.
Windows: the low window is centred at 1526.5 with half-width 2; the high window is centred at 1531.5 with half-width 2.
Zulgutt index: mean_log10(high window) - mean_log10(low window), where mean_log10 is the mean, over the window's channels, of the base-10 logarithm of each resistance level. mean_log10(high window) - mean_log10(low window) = 0.12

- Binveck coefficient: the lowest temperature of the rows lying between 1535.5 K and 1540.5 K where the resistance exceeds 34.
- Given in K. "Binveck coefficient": 1536 K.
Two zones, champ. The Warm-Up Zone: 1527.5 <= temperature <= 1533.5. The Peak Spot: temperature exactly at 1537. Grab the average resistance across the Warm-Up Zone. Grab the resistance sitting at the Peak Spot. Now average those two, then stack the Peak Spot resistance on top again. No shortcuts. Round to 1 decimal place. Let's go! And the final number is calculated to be 81.0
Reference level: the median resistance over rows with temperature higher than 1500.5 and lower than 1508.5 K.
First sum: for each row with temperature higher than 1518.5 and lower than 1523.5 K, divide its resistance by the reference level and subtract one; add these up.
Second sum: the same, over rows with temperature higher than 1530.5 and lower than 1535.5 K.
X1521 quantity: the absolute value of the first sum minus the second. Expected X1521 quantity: 1.3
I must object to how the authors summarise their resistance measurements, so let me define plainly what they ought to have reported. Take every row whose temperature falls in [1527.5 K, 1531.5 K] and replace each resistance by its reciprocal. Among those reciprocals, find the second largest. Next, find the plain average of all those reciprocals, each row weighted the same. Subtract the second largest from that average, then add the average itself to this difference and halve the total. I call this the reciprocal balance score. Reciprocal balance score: 0.0159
